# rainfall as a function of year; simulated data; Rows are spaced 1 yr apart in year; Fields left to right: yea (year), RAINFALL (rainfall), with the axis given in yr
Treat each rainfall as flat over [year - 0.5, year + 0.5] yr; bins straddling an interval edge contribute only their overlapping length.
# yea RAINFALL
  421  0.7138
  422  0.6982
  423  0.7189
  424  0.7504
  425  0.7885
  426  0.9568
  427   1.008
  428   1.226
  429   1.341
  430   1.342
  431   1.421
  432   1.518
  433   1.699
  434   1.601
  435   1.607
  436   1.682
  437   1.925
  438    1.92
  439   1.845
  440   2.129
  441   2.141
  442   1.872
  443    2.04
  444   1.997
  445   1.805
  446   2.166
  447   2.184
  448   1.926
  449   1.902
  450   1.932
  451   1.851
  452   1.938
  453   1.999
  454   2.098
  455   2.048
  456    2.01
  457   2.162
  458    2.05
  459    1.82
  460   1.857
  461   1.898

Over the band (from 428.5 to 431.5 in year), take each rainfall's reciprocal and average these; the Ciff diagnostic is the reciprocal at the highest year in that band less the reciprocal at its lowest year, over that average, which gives -0.057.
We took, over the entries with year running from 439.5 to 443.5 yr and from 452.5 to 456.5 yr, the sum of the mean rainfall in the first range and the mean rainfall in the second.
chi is 4.1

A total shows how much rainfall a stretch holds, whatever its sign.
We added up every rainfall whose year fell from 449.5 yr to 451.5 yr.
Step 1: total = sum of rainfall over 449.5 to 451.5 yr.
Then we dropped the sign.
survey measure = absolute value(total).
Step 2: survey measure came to 3.8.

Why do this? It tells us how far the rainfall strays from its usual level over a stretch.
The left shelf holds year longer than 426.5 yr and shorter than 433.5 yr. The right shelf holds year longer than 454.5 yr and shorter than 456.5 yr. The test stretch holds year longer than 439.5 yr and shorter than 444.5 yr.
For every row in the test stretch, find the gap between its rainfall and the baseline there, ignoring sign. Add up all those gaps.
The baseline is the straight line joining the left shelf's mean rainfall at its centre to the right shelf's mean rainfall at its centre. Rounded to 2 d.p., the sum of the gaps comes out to 1.79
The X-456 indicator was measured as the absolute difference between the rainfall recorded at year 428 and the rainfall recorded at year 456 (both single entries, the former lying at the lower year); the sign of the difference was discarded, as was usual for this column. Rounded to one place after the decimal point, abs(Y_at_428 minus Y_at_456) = 0.8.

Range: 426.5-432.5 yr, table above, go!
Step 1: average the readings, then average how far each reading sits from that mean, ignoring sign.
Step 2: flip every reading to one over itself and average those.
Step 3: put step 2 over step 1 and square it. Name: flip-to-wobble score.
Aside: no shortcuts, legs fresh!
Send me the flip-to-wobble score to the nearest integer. 37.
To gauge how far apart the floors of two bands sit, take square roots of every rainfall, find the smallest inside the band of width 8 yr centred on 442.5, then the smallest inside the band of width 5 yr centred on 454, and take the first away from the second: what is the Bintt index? 0.05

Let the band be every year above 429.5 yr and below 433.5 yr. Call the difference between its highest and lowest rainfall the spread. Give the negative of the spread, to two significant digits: -0.36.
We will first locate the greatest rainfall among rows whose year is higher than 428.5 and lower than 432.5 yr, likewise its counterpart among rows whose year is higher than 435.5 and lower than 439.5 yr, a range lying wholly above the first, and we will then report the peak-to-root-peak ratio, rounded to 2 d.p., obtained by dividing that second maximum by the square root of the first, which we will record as 1.56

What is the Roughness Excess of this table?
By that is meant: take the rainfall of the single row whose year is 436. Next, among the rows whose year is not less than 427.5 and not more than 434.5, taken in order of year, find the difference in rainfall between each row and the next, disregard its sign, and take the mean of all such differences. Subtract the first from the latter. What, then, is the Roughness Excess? -1.59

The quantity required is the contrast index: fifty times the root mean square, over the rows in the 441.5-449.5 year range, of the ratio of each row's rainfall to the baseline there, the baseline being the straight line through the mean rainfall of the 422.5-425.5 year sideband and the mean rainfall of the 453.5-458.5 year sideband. 61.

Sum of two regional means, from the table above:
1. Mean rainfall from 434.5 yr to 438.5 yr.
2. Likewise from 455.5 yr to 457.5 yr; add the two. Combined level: 3.9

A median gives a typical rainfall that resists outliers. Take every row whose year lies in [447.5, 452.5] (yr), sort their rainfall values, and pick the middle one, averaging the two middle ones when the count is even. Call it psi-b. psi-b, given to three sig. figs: 1.93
